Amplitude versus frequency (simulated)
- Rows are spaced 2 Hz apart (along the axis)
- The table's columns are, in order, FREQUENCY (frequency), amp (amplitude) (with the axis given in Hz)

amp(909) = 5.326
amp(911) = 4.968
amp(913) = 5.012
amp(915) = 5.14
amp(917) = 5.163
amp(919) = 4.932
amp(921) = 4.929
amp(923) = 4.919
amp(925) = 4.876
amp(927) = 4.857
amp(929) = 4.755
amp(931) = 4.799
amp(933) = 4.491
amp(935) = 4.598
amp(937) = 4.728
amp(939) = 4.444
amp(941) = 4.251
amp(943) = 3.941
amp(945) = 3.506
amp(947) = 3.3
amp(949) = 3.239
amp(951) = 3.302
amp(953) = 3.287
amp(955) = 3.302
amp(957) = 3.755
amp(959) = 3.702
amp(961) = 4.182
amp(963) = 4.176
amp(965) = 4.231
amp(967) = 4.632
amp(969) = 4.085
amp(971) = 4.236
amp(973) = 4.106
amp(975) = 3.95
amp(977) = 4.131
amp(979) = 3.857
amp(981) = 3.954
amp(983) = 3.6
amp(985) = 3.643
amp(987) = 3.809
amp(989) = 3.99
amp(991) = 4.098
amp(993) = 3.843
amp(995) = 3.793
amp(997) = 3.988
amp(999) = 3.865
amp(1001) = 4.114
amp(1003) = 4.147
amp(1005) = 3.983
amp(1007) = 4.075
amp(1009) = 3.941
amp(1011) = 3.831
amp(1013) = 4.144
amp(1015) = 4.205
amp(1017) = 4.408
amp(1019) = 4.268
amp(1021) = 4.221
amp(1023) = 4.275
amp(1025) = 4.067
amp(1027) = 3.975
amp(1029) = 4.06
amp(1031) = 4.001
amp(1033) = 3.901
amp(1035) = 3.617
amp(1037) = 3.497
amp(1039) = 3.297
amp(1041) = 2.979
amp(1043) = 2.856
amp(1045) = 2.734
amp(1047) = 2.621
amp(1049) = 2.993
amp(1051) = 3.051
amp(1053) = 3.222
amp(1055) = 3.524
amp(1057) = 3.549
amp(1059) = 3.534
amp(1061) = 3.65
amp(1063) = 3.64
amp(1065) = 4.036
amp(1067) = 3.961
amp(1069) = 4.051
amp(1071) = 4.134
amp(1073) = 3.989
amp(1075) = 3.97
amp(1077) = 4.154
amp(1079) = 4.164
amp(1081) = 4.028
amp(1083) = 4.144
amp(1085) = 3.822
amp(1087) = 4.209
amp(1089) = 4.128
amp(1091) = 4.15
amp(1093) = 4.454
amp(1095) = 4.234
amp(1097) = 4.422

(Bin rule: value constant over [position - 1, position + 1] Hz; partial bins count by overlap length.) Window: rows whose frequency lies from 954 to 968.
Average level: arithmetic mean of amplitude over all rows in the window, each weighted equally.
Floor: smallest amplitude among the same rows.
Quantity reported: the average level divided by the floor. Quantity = 1.21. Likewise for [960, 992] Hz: 1.12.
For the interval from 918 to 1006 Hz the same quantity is 1.27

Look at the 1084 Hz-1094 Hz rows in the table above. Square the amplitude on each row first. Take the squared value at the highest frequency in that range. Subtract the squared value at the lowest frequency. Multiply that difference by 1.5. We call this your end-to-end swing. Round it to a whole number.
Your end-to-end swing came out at 8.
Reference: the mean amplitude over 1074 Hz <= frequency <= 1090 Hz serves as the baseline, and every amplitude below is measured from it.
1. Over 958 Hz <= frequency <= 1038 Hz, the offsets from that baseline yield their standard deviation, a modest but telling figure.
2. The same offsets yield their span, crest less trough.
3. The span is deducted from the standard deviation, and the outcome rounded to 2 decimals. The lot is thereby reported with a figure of -0.91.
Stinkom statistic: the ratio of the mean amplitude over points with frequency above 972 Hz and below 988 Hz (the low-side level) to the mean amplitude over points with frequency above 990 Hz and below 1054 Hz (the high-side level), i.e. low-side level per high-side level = 1.03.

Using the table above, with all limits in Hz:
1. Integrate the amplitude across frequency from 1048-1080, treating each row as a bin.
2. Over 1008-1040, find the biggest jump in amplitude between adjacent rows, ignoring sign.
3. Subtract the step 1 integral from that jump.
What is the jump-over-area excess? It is -119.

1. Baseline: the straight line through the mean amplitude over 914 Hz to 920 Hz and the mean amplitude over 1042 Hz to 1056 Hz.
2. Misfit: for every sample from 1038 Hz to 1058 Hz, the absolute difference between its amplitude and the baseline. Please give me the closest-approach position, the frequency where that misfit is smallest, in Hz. 1049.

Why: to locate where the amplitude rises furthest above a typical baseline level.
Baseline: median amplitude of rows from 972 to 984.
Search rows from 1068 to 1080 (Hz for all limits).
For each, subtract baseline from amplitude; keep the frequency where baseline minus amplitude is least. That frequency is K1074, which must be 1079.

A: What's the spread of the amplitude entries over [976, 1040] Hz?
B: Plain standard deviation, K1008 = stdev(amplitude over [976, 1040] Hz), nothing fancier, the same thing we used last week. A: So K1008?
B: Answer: 0.24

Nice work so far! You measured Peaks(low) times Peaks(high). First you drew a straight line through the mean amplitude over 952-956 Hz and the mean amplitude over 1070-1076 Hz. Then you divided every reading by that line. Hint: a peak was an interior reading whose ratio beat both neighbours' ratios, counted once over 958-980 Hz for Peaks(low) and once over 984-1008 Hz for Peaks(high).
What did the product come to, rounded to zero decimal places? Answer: 12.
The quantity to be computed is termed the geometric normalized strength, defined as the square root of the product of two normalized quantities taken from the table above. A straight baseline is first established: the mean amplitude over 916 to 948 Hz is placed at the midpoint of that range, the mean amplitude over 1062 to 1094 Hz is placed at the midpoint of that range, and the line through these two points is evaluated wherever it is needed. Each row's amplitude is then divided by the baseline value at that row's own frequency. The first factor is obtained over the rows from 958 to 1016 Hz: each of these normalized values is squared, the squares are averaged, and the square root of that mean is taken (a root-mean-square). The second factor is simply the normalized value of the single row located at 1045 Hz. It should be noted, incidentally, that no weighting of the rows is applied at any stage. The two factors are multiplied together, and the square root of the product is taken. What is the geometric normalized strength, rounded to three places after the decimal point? 0.778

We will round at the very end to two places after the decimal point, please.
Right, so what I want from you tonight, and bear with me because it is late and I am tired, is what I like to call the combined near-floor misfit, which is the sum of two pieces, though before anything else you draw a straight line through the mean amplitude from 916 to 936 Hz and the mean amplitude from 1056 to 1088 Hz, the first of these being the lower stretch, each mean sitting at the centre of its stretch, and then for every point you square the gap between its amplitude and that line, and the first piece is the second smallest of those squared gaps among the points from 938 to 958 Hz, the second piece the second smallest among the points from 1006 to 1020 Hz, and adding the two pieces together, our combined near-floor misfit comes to 0.25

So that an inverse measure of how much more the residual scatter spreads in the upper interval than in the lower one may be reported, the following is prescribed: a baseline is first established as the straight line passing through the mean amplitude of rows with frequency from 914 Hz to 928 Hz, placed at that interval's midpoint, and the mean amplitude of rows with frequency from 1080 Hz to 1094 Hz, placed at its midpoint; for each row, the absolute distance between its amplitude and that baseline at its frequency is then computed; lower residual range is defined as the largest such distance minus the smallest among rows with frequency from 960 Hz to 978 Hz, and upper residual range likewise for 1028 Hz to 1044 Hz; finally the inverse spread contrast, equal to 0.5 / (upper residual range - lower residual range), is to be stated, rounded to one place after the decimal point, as 1.0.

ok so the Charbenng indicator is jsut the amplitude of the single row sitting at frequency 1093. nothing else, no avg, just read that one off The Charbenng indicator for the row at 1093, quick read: 4.454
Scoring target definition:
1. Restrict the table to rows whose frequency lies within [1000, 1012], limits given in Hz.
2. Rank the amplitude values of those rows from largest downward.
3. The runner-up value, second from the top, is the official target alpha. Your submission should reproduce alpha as 4.114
